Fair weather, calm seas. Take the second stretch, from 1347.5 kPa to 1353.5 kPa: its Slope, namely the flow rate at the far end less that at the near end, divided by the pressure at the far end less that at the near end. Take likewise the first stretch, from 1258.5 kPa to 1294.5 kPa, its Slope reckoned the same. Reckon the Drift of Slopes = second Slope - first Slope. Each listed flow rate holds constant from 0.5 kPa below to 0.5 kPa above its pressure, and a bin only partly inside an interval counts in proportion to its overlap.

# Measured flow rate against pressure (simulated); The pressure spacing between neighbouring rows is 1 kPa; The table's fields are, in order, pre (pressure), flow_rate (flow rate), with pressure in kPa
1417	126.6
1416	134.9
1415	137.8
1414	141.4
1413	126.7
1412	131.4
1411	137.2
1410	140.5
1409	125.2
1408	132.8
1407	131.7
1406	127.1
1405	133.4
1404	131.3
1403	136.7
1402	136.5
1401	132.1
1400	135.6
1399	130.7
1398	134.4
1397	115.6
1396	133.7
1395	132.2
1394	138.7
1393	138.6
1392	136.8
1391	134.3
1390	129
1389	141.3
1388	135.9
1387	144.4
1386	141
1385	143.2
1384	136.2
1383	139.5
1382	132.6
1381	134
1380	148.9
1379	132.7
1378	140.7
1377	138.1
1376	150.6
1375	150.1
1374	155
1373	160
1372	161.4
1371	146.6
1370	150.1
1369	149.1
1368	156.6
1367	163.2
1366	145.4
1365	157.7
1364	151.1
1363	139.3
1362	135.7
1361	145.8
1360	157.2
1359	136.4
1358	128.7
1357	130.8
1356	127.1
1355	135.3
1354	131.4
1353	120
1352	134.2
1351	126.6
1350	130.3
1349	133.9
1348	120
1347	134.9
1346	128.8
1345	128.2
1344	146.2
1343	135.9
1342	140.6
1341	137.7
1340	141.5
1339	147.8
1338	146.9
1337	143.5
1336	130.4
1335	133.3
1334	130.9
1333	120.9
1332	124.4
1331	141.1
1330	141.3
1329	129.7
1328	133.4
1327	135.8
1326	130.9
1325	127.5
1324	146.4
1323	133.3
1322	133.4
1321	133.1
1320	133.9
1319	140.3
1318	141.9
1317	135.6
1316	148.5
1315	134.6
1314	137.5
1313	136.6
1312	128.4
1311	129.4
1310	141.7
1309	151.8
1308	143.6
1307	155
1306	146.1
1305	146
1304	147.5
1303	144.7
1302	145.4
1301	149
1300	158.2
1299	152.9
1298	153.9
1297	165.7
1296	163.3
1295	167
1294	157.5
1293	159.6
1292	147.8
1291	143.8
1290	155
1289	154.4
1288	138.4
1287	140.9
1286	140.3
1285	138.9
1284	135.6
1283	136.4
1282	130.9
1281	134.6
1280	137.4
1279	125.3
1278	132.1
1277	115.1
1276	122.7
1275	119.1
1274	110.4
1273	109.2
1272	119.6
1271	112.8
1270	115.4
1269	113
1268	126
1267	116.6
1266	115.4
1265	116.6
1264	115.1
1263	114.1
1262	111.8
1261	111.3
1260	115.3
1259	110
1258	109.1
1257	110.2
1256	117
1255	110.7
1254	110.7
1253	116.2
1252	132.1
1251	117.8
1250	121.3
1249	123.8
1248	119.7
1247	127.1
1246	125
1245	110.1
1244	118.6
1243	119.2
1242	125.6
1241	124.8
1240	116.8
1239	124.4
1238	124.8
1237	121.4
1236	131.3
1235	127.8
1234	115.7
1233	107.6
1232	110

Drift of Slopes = -1.4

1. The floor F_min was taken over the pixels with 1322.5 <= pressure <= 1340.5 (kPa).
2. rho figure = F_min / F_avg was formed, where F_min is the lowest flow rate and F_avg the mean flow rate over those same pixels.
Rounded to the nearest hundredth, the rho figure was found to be 0.89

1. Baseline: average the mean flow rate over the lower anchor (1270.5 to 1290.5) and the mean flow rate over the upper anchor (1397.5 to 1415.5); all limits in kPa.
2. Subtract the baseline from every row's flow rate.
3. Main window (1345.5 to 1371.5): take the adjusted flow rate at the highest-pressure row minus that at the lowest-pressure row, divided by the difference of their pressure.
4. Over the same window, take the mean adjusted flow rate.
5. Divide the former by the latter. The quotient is 0.10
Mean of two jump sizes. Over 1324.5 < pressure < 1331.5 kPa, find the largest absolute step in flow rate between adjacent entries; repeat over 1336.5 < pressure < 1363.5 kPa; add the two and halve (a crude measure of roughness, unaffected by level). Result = 16.2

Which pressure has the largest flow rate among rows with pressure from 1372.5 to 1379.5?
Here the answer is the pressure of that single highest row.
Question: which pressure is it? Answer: 1373 kPa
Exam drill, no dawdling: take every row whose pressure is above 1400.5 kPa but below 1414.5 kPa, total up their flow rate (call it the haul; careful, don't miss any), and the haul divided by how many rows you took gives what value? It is 133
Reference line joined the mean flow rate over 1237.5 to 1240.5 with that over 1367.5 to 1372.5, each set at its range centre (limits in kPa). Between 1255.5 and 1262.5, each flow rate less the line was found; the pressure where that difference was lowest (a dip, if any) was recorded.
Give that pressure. 1258 kPa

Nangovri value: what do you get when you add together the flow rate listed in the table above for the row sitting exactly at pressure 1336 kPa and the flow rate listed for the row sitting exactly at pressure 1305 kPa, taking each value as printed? 276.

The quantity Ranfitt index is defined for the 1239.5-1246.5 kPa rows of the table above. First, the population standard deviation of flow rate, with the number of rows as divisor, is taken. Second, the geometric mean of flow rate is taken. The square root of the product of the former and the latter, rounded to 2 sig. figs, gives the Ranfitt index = 25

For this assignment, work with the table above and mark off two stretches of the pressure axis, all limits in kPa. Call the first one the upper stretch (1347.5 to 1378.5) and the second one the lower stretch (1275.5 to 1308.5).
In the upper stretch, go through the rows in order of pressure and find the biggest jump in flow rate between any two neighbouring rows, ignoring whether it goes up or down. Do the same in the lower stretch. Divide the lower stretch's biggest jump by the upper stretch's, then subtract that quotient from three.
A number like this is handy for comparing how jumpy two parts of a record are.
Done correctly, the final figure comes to 2.18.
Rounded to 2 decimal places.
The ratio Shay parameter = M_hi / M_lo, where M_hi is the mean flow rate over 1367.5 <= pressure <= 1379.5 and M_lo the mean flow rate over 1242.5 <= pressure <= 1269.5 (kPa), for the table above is 1.28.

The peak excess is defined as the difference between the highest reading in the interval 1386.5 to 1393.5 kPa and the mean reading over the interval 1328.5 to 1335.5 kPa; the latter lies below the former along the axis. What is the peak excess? 13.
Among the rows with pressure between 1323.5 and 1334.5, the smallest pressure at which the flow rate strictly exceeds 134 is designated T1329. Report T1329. 1324 kPa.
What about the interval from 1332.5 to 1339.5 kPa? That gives 1337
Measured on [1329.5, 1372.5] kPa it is 1330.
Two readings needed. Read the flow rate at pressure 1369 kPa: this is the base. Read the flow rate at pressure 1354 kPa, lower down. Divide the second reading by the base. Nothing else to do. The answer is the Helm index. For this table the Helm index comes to 0.88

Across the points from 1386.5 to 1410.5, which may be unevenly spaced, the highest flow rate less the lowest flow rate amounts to 29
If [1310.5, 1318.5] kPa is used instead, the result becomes 20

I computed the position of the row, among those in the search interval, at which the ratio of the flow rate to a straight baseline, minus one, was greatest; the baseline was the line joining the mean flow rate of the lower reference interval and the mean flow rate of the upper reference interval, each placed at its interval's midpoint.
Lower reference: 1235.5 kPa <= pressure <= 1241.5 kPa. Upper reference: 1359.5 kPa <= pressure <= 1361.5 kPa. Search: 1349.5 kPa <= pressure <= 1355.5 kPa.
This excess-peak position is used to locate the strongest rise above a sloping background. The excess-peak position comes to 1355 kPa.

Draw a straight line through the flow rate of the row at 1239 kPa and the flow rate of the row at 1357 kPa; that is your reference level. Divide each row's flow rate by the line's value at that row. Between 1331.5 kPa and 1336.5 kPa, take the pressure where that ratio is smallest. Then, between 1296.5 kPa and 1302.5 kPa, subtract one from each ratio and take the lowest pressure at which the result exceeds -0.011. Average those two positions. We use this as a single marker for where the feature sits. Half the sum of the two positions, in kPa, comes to 1315.0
